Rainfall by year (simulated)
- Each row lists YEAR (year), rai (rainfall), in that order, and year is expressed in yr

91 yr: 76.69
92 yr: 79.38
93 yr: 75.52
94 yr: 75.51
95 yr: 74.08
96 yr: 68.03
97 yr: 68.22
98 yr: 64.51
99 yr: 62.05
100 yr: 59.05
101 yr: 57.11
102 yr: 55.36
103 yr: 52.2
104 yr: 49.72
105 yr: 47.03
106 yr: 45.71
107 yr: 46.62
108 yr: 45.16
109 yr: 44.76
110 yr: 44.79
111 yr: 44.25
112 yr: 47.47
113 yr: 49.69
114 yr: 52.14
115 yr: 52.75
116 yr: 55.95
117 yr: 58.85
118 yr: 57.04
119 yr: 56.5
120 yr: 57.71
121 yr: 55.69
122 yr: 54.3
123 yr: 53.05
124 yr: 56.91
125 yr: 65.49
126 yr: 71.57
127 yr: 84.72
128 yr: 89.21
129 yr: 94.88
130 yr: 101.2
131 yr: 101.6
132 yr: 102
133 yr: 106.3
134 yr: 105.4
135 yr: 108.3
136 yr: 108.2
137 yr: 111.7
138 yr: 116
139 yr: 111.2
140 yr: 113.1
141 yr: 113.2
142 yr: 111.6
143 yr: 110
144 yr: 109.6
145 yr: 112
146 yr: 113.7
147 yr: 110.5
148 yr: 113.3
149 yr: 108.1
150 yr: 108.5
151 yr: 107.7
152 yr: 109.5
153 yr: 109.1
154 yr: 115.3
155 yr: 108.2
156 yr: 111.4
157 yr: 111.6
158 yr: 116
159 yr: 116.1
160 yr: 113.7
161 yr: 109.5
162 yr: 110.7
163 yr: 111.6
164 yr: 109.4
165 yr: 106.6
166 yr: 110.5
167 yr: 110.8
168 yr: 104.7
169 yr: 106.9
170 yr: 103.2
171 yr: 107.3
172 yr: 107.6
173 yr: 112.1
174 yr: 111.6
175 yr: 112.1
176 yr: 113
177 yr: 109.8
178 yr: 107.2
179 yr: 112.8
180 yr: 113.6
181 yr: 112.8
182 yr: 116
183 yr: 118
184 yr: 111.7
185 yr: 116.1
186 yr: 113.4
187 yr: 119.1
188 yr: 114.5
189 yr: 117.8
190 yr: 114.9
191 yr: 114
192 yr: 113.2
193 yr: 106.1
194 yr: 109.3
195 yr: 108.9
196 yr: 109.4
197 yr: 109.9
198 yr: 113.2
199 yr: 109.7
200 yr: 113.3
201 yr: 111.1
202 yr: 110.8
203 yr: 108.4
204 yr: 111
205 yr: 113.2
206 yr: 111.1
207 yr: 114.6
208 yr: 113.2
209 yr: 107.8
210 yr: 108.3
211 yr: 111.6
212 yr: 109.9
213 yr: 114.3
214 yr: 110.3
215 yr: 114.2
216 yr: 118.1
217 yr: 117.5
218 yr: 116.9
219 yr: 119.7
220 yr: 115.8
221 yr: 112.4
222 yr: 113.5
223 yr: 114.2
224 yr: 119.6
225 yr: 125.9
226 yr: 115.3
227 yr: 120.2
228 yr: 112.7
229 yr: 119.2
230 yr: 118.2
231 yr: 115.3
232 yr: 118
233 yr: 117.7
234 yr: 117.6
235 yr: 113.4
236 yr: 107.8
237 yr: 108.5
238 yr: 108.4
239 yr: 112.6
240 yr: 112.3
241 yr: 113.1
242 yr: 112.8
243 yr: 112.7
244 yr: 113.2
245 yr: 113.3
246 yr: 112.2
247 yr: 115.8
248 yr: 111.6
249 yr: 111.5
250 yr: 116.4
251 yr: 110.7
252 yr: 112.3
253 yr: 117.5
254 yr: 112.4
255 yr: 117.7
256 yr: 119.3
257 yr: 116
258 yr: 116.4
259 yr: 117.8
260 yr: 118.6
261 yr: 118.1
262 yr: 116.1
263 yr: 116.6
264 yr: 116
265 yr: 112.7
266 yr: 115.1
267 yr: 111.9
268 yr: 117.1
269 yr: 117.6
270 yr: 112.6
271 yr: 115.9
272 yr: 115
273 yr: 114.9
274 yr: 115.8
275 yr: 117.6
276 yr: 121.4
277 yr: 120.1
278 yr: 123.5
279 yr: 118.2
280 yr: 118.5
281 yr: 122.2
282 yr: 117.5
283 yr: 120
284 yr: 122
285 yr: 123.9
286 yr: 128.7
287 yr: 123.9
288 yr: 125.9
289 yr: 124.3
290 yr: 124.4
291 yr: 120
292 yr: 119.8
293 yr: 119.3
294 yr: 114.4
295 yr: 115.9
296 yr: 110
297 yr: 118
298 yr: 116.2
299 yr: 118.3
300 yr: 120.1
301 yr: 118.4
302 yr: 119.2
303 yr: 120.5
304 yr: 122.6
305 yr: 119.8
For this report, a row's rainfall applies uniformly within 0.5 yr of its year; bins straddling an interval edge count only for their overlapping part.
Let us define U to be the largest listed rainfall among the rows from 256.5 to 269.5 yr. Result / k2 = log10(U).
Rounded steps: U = 118.6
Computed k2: 2.07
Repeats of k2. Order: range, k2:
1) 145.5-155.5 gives 2.06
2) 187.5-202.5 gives 2.07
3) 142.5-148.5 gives 2.06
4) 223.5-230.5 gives 2.10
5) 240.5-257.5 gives 2.08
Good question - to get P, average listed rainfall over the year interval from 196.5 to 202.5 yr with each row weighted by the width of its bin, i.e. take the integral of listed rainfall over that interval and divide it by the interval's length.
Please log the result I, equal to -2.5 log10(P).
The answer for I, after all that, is -5.12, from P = 111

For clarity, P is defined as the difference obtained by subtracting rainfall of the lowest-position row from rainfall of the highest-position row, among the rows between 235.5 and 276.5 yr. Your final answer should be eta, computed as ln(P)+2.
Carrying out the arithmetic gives 4.6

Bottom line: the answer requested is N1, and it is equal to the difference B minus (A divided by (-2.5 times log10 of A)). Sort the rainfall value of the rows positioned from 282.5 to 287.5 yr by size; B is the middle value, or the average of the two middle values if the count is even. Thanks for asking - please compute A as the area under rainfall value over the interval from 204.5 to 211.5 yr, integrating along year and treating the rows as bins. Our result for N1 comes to 232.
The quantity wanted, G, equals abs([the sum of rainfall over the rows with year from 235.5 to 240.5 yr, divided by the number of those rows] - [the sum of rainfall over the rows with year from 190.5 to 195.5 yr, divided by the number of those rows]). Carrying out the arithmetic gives 0.4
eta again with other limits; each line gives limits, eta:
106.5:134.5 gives 6.1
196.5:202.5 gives 1.9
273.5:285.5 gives 4.1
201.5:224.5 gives 4.2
